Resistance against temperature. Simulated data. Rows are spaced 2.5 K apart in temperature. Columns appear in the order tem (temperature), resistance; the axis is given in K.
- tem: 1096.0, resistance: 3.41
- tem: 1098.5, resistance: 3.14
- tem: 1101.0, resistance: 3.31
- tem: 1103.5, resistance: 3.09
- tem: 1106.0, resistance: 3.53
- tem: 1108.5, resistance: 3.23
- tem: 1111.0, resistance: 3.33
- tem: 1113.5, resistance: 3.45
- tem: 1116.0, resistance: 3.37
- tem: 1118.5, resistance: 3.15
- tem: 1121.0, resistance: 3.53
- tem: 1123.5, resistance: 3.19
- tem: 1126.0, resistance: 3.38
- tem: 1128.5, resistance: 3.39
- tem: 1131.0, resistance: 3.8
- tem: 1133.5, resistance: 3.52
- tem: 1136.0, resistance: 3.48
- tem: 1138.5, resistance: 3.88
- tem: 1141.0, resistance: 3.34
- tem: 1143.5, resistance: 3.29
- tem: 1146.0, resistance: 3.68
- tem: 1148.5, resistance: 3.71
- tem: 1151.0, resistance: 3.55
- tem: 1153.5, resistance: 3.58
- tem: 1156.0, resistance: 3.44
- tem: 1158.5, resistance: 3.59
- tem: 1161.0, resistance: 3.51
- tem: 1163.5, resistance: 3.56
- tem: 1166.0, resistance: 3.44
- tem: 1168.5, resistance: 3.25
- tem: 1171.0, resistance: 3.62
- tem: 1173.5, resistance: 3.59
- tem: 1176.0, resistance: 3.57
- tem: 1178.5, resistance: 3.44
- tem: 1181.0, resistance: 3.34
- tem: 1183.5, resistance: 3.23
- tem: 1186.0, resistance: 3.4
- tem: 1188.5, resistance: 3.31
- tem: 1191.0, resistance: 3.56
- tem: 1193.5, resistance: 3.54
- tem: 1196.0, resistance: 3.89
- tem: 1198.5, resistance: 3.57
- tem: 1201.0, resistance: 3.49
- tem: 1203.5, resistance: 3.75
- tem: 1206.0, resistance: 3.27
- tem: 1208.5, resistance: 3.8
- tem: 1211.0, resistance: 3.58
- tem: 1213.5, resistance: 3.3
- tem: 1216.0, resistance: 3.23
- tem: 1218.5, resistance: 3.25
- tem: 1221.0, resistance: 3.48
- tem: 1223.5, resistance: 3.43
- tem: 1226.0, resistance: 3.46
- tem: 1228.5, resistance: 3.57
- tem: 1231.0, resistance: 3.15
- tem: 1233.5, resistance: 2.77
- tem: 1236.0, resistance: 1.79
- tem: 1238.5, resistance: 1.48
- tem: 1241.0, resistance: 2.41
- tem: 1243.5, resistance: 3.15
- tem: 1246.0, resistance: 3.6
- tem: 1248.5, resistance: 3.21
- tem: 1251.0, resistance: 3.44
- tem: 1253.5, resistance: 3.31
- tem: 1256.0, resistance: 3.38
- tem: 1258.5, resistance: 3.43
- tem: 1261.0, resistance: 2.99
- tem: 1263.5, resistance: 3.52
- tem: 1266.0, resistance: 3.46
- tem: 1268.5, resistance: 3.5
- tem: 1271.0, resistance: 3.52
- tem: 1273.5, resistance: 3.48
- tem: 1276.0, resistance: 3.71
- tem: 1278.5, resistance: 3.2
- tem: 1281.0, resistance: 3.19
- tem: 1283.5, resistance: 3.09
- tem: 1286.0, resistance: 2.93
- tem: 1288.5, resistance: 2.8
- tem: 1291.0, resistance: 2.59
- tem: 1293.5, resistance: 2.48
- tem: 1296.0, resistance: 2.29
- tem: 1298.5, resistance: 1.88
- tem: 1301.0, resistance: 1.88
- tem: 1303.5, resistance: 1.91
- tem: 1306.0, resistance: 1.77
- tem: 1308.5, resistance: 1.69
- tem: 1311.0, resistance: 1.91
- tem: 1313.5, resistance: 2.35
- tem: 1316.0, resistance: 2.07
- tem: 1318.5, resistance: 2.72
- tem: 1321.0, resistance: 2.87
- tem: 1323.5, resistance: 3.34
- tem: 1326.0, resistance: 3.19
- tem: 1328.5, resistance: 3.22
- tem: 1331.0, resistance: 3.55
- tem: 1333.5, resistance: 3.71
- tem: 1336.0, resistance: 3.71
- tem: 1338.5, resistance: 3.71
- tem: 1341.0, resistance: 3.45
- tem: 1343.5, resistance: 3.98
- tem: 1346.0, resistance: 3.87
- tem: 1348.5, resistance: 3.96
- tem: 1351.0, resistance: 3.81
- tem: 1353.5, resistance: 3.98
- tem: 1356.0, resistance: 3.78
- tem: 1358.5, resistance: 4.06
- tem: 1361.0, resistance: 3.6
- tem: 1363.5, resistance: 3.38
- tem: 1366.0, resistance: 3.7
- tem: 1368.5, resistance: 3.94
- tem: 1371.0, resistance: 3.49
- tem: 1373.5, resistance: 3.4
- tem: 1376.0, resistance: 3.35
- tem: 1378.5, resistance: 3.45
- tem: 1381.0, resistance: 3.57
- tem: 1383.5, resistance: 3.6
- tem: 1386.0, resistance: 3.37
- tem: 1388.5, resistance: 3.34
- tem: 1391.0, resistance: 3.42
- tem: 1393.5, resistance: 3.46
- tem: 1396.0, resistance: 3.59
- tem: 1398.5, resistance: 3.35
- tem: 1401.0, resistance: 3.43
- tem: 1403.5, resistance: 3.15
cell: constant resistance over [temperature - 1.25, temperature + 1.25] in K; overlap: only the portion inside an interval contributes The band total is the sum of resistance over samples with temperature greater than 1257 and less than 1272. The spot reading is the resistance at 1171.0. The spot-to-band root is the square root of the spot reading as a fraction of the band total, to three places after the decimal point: 0.421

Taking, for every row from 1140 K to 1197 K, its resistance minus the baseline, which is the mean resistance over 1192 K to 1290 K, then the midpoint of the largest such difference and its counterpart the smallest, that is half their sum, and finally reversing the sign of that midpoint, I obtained -0.30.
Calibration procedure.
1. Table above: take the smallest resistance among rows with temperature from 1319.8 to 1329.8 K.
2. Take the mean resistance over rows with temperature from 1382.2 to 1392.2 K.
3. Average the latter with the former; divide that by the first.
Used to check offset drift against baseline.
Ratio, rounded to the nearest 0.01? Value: 1.10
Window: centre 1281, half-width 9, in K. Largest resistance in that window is 3.71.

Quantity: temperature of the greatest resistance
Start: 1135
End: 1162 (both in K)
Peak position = 1138.5 K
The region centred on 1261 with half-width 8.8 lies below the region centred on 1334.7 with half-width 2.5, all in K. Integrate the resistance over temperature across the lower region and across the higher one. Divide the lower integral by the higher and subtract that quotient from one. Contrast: -2.2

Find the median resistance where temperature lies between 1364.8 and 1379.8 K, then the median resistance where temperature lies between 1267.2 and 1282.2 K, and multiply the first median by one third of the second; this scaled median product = 4.04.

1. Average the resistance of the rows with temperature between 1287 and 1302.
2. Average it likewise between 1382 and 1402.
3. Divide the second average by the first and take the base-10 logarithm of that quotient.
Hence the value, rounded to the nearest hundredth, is 0.17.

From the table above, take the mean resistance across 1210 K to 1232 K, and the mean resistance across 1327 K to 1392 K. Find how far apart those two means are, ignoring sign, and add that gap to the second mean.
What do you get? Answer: 3.88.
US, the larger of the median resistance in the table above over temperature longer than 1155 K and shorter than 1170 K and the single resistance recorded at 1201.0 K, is 3.49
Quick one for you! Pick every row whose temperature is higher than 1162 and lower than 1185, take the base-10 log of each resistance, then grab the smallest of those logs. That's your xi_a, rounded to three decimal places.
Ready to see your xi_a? 0.509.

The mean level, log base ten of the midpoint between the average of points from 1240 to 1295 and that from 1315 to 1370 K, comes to 0.527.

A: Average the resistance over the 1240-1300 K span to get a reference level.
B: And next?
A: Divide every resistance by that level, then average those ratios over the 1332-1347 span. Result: 1.20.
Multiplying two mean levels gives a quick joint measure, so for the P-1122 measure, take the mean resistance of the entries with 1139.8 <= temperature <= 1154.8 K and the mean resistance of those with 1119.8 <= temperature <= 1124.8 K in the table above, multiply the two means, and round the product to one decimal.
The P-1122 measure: 11.8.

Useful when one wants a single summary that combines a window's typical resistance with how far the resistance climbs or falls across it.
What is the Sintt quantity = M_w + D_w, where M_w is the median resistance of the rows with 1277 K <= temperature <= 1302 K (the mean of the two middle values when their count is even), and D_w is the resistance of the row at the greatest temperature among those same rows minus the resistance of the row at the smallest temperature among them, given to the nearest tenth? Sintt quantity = 1.4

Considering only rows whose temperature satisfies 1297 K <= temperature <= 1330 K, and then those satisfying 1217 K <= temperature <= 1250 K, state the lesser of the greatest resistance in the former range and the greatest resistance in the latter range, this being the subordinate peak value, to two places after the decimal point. 3.34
